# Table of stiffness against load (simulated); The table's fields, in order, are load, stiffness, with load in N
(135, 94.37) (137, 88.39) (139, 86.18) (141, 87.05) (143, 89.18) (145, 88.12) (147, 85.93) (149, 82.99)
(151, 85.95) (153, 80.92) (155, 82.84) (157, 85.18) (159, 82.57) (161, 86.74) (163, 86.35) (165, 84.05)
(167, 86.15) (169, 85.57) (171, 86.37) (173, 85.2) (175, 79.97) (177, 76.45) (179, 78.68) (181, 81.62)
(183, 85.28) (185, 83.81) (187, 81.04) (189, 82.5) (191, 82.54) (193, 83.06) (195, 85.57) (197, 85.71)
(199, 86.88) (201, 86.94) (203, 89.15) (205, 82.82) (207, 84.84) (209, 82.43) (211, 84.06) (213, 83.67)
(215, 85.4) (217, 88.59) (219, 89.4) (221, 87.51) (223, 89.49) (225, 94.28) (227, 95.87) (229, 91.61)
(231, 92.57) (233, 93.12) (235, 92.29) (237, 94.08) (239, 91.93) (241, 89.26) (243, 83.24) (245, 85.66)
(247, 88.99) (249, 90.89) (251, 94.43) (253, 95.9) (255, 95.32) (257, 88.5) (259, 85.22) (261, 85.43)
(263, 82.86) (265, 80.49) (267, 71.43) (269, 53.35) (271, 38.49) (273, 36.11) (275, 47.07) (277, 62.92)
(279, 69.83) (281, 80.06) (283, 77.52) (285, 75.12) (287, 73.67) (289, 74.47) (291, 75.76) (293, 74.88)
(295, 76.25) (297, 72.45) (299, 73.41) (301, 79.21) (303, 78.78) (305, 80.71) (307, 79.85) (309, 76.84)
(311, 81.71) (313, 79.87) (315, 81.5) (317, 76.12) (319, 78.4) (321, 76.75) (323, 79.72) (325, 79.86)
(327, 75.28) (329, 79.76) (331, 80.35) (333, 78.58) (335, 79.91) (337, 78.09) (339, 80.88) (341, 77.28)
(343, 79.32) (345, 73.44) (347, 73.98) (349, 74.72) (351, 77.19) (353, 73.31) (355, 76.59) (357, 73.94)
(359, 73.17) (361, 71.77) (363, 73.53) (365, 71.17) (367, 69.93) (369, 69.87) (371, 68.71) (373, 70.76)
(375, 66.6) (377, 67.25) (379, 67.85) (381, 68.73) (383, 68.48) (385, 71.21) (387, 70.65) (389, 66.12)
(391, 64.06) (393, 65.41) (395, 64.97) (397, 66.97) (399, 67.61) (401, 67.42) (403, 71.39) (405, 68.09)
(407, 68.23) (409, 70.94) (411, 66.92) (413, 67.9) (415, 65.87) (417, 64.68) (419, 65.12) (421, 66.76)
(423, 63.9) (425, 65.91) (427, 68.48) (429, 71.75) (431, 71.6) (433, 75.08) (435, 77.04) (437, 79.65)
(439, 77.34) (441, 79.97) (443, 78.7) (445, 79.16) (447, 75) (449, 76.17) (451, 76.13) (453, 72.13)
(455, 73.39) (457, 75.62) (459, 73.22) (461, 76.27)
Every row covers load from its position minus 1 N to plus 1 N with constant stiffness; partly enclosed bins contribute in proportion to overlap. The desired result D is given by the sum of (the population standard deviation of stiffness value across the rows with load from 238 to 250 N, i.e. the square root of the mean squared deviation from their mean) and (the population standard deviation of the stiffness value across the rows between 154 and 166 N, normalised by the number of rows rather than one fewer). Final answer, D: 4.6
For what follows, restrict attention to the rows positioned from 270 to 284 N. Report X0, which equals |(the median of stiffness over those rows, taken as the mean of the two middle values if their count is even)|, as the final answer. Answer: 63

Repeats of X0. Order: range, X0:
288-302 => 75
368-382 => 69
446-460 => 75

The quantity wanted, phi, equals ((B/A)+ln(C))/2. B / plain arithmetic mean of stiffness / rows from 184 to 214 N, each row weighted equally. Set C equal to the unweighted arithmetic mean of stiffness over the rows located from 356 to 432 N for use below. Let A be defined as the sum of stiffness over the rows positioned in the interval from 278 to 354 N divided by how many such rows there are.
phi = 2.66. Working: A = 77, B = 84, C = 69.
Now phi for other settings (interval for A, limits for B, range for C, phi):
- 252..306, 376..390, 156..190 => 2.68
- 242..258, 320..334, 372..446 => 2.56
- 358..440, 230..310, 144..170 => 2.79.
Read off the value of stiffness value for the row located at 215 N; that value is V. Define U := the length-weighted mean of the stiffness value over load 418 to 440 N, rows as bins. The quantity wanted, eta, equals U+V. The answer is 157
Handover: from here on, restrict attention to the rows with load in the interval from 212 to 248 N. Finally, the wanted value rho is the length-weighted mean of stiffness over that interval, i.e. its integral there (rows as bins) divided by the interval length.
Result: 89.8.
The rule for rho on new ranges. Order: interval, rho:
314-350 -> 78.0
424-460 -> 74.8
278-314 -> 76.7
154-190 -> 83.4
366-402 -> 67.9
